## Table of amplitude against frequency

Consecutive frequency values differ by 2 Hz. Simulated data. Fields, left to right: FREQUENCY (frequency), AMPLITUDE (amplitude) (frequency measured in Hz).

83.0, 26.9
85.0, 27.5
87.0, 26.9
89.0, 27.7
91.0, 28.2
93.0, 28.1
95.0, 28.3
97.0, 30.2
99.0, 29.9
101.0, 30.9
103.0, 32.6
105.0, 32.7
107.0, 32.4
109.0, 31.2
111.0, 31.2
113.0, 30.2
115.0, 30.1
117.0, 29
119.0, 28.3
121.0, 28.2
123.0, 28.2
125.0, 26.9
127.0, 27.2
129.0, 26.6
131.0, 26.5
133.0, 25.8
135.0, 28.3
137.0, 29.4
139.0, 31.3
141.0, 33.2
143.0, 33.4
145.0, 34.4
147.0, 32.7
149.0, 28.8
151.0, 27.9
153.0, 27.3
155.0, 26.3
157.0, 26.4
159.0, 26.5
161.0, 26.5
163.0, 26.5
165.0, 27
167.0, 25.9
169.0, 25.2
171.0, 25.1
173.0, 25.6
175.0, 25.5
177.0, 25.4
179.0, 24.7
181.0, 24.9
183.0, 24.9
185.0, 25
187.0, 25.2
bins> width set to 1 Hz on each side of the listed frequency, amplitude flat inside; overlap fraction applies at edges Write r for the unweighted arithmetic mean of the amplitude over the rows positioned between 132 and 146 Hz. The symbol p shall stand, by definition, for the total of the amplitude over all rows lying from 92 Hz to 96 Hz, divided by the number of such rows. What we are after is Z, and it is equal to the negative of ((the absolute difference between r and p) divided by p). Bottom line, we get -0.093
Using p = 28.2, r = 30.8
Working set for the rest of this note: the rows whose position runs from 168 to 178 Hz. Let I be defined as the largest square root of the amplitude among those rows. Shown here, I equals 5.1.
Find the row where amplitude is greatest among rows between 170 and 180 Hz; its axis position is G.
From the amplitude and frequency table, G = 173.0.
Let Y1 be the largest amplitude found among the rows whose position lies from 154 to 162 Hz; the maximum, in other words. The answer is 26.5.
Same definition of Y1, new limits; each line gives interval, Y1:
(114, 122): 30.1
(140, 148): 34.4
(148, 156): 28.8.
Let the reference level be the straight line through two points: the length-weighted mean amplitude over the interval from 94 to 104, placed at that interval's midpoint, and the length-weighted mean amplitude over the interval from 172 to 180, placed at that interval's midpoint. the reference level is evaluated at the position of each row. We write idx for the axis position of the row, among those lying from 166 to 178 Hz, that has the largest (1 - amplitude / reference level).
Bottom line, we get 169.0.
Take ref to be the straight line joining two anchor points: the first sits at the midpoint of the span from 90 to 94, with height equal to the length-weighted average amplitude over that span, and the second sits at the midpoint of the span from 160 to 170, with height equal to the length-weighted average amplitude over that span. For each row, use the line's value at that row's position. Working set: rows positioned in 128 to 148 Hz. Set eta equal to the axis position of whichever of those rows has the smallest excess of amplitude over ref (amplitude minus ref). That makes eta 133.0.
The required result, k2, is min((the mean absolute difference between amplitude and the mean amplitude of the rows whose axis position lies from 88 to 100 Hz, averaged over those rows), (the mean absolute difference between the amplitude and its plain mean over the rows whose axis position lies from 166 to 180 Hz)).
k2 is 0.29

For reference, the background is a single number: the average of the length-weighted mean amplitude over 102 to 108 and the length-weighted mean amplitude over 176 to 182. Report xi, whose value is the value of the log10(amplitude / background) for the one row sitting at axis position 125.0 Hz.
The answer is -0.029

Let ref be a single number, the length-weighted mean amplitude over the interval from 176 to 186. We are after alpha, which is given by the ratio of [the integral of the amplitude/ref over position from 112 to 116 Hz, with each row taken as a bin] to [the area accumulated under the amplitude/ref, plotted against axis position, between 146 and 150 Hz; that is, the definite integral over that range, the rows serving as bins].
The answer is 0.98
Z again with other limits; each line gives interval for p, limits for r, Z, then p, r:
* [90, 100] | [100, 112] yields -0.100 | 28.9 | 31.8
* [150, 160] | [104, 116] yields -0.164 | 26.9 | 31.3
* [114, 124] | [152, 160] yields -0.074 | 28.8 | 26.6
